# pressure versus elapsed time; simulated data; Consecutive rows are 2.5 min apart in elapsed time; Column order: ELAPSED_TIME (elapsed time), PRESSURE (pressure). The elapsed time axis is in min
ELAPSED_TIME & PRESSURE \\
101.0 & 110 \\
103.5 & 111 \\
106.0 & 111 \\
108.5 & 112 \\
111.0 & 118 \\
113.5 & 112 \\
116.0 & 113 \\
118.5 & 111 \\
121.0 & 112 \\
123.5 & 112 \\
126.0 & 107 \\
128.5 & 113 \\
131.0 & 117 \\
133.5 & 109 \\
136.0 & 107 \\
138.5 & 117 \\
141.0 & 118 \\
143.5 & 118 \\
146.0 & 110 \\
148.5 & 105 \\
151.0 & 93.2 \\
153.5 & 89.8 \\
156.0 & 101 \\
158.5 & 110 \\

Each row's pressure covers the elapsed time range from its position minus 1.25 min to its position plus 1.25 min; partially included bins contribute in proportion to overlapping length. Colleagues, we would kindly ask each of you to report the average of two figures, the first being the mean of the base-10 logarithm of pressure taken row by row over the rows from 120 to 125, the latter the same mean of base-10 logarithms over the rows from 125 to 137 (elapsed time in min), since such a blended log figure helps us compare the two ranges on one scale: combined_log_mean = 2.046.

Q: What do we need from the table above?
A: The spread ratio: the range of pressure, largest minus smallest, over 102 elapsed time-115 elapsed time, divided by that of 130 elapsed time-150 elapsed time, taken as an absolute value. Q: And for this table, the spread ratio 0.54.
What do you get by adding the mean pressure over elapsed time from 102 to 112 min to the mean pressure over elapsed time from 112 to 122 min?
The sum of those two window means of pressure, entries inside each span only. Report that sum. 225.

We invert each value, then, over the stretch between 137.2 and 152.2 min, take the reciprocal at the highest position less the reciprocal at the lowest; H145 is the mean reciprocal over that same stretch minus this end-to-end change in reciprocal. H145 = 0.0070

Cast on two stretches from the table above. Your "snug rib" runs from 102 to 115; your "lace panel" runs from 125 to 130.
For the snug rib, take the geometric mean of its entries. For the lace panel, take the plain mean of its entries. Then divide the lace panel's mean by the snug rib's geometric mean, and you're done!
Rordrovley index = 0.98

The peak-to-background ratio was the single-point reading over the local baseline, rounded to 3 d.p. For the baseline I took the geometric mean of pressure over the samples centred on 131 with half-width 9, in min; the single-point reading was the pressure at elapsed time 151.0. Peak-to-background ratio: 0.835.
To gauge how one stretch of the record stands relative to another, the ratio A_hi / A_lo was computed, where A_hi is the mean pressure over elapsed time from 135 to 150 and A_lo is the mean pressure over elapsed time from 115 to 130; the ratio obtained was 1.01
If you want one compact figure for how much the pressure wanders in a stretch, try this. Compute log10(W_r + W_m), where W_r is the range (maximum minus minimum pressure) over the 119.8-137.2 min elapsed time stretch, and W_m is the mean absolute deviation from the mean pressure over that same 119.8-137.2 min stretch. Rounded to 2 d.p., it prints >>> 1.11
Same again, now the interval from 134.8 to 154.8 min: 1.56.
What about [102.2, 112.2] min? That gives 0.98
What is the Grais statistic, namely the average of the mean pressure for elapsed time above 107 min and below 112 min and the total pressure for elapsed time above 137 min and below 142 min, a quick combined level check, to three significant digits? 175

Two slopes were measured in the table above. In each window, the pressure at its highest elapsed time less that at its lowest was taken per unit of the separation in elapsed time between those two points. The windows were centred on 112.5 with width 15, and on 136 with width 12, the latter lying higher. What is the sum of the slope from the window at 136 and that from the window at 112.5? 0.1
